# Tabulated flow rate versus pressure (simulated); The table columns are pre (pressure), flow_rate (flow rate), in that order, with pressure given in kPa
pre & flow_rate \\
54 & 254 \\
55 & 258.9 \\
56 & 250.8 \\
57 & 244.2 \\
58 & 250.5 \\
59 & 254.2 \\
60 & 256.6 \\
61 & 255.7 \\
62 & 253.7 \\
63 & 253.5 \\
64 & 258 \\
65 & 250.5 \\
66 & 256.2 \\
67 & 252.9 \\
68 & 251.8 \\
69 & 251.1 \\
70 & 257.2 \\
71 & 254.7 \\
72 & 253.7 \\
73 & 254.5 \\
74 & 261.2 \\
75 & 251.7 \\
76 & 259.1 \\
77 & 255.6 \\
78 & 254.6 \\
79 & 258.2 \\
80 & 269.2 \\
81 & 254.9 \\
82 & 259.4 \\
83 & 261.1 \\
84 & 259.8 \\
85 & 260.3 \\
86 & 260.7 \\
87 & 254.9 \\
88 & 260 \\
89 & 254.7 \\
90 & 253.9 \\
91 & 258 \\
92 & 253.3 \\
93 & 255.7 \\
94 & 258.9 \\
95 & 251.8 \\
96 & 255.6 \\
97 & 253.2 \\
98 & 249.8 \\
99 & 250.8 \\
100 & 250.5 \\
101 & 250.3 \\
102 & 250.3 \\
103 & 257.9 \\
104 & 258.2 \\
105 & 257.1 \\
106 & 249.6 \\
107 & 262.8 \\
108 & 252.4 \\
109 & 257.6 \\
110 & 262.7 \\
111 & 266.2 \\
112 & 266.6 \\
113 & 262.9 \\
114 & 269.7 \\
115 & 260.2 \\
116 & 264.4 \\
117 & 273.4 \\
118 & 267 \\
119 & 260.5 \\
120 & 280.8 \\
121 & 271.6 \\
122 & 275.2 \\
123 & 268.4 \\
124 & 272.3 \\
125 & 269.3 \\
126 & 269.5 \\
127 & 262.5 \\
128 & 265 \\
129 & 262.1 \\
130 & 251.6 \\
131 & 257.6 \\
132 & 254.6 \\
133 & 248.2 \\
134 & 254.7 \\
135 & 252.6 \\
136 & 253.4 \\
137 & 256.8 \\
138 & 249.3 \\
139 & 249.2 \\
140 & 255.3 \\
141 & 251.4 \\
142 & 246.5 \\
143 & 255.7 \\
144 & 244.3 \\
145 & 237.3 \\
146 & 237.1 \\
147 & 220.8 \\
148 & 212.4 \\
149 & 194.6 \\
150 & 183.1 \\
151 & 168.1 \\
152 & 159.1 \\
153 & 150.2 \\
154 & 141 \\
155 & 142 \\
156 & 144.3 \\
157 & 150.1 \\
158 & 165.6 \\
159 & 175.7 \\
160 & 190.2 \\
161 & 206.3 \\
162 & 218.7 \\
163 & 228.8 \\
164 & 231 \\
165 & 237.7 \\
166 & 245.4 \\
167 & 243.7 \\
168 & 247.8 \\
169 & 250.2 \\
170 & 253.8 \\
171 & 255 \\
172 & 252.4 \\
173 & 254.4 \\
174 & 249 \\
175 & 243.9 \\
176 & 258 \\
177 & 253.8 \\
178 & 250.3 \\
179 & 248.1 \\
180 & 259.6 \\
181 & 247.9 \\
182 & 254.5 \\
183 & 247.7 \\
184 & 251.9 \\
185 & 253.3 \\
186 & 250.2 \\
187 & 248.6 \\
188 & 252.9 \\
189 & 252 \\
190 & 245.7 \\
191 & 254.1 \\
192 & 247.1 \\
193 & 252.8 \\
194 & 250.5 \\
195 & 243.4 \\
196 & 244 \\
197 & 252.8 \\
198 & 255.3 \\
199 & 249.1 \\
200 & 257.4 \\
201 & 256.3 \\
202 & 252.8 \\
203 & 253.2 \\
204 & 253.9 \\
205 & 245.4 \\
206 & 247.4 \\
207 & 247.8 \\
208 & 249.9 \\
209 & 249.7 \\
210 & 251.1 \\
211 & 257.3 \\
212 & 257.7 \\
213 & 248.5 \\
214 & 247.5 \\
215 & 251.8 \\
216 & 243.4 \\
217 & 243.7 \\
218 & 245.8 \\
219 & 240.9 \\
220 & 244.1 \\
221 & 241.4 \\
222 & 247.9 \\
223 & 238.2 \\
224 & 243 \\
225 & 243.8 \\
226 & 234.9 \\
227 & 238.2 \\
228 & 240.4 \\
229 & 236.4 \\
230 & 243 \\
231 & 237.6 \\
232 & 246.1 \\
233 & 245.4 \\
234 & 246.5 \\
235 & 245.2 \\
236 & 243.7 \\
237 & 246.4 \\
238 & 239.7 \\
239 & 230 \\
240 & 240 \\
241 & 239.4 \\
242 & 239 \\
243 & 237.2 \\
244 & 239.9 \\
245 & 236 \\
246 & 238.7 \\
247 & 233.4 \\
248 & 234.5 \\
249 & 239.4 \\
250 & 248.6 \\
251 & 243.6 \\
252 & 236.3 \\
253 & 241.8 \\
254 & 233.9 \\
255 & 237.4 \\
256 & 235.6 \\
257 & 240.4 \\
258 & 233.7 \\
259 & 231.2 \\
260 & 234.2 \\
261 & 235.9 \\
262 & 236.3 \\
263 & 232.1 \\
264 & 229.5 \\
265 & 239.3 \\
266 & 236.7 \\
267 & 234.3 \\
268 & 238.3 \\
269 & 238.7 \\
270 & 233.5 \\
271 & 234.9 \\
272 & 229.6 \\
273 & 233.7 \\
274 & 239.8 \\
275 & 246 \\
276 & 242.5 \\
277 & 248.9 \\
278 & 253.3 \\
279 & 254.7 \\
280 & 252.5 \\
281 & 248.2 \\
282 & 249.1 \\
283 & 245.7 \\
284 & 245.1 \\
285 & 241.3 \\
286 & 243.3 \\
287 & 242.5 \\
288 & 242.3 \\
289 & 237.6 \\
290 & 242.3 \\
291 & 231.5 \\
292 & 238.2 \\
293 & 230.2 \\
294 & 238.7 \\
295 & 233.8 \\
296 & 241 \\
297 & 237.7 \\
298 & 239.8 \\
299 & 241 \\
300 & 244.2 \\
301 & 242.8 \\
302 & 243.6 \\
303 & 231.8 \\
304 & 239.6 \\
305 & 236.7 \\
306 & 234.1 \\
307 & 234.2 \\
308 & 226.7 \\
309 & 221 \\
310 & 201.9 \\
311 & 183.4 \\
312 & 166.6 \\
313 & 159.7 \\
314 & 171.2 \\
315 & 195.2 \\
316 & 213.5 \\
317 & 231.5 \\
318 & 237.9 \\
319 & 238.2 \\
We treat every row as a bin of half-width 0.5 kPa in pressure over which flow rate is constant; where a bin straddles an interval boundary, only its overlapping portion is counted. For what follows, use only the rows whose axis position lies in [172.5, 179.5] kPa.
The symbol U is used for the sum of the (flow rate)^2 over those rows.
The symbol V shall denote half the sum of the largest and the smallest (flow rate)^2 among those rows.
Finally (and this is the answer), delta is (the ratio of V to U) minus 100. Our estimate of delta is -99.9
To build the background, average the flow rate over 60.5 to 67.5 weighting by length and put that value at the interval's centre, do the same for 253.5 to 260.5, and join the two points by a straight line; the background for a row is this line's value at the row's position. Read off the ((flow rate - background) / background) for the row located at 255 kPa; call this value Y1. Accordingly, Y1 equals 0.009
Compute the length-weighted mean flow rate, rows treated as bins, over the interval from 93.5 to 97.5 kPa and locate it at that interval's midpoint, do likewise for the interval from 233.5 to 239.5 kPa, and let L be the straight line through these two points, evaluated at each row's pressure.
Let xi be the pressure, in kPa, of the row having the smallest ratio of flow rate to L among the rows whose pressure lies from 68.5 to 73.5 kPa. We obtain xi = 69 kPa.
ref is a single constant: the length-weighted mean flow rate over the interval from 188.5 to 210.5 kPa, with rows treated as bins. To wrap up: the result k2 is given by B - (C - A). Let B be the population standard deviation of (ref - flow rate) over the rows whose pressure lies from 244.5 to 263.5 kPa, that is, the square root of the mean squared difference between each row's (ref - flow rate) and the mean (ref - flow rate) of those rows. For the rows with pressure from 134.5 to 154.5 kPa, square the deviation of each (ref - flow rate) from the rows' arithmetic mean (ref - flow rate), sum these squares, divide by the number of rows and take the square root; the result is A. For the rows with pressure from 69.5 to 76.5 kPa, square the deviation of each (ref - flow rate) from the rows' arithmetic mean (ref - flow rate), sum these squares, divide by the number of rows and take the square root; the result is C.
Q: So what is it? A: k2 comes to 40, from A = 39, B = 4.2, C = 3.1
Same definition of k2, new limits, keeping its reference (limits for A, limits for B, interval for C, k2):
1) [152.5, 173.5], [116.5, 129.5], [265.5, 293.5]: 42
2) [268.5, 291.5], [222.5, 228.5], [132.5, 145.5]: 5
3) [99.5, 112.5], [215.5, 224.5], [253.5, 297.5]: 2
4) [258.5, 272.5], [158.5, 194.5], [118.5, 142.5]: 12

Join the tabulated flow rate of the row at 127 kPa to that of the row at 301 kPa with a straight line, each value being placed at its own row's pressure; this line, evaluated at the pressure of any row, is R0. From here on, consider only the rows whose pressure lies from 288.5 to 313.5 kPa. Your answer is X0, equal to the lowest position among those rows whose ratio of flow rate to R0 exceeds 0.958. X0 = 289 kPa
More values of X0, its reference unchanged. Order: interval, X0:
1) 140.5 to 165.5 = 141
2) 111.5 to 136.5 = 112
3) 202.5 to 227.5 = 203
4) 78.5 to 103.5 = 79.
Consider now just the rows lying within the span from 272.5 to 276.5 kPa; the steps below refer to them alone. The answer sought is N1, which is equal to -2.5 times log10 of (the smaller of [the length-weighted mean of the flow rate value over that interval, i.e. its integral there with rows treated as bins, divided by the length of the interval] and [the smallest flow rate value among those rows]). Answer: -5.92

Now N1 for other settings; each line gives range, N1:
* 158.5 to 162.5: -5.61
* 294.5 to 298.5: -5.92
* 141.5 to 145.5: -5.94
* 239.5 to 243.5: -5.94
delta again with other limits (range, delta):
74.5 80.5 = -99.8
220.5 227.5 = -99.9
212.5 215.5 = -99.7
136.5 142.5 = -99.8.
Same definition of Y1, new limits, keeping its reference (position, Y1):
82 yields 0.027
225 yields 0.023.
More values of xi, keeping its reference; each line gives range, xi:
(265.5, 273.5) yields 272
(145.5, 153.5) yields 153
